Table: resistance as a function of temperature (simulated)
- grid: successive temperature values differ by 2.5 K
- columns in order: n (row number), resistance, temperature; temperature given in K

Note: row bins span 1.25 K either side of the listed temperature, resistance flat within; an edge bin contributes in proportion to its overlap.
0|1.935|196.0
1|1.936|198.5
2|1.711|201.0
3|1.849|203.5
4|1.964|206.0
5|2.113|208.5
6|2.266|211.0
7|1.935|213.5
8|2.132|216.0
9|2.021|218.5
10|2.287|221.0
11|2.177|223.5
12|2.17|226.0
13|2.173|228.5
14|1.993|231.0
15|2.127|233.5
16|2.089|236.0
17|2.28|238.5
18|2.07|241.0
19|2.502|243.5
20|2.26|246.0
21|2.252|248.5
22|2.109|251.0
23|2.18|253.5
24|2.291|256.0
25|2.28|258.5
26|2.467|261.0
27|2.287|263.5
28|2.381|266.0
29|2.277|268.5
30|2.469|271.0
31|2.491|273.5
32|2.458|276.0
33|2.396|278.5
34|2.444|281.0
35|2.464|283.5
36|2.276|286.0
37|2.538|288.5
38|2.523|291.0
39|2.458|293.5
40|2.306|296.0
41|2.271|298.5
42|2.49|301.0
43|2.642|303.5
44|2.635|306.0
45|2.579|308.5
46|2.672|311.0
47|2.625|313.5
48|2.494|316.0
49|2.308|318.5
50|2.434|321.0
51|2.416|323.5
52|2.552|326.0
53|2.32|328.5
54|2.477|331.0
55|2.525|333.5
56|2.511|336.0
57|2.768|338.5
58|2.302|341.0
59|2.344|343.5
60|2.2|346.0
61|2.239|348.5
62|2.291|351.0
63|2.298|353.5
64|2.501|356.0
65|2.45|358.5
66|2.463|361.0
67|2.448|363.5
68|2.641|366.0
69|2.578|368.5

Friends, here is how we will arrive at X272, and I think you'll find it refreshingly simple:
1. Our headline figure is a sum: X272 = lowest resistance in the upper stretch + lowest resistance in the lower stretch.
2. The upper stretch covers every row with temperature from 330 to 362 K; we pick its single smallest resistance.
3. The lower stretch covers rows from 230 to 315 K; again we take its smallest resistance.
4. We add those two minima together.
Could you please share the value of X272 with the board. 4.19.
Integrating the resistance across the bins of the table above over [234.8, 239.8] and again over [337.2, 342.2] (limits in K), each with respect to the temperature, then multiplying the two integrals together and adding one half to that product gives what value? 139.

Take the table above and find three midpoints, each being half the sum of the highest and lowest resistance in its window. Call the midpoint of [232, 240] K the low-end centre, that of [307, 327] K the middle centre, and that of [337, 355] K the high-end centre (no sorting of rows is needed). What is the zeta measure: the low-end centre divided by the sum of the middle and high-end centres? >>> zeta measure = 0.439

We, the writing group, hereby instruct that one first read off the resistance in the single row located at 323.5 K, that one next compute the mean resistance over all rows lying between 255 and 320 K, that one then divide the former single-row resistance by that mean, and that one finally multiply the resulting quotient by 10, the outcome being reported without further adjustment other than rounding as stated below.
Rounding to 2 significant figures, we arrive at 9.9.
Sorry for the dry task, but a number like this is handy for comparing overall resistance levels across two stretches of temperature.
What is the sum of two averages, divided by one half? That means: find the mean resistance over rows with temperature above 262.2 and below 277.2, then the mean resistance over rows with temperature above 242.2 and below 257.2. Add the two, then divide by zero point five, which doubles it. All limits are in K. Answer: 9.3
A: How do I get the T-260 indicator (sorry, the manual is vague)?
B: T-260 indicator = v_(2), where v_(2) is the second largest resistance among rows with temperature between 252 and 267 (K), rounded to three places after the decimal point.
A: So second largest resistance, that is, 2.381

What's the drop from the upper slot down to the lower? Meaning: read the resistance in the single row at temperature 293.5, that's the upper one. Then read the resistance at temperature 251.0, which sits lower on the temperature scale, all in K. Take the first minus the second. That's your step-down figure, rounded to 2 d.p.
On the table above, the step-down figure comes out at 0.35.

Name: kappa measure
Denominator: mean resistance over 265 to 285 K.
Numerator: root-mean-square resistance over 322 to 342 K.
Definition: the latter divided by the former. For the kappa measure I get 1.03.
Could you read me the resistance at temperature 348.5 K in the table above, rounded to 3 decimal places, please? 2.239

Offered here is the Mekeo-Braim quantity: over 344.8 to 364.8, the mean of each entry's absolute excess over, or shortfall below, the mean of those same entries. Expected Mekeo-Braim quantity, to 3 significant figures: 0.104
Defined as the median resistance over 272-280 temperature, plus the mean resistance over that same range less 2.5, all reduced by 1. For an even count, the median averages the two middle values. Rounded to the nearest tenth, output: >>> 1.4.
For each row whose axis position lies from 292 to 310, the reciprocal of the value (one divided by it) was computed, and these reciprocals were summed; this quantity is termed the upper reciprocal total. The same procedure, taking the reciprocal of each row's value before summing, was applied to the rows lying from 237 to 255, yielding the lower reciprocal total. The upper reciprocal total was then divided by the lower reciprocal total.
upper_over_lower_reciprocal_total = 0.90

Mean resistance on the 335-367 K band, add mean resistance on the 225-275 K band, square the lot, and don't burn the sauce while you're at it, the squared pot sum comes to 21.9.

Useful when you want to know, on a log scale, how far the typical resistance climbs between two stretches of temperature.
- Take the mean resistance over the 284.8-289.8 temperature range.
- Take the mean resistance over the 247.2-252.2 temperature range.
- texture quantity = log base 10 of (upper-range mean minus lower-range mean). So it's -0.64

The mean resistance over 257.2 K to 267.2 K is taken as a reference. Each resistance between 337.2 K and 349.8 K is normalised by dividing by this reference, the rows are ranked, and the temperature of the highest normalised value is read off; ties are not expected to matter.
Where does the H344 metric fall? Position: 338.5 K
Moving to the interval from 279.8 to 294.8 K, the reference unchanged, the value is 288.5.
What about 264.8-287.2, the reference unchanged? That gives 273.5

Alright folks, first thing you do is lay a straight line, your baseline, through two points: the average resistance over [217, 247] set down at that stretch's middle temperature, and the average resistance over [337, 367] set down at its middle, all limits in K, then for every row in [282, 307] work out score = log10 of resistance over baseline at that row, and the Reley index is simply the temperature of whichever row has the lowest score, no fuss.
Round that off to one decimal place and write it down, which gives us 298.5 K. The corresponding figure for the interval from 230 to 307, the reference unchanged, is 231.0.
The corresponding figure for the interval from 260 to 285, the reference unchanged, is 268.5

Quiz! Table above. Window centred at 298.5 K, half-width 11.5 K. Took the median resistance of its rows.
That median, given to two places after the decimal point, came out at 2.52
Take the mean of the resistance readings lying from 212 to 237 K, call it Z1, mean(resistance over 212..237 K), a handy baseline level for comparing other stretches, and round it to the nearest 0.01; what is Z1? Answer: 2.11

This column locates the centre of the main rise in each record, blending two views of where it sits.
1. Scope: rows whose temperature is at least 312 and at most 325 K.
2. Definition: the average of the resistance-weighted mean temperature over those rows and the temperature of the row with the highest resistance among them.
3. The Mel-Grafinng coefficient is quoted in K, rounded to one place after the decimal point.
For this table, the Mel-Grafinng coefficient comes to 316.0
